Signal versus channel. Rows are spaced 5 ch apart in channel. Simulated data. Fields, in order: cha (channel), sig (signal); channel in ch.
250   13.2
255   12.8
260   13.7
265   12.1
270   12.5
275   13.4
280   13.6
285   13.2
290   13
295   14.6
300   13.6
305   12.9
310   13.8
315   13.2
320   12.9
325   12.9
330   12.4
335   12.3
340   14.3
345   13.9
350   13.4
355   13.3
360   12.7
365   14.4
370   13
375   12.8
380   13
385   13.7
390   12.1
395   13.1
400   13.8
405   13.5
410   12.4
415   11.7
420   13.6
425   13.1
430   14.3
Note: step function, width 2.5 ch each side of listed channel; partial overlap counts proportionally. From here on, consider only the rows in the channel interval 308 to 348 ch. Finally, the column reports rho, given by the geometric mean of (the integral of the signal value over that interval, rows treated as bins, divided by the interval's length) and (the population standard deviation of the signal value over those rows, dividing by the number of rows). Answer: 2.99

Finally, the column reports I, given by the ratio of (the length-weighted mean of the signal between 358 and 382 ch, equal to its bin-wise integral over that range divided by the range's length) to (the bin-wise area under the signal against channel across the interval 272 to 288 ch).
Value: 0.06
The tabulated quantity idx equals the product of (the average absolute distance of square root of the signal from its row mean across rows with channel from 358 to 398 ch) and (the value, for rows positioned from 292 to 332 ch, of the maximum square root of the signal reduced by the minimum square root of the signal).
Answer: 0.0195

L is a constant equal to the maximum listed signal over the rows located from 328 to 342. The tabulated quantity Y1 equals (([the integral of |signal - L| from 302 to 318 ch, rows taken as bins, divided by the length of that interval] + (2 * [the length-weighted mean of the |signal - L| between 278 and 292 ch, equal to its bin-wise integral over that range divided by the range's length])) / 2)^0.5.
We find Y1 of 1.24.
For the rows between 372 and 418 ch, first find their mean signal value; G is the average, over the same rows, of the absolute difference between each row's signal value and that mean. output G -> 0.578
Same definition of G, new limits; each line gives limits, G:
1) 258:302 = 0.533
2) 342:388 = 0.440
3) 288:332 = 0.496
